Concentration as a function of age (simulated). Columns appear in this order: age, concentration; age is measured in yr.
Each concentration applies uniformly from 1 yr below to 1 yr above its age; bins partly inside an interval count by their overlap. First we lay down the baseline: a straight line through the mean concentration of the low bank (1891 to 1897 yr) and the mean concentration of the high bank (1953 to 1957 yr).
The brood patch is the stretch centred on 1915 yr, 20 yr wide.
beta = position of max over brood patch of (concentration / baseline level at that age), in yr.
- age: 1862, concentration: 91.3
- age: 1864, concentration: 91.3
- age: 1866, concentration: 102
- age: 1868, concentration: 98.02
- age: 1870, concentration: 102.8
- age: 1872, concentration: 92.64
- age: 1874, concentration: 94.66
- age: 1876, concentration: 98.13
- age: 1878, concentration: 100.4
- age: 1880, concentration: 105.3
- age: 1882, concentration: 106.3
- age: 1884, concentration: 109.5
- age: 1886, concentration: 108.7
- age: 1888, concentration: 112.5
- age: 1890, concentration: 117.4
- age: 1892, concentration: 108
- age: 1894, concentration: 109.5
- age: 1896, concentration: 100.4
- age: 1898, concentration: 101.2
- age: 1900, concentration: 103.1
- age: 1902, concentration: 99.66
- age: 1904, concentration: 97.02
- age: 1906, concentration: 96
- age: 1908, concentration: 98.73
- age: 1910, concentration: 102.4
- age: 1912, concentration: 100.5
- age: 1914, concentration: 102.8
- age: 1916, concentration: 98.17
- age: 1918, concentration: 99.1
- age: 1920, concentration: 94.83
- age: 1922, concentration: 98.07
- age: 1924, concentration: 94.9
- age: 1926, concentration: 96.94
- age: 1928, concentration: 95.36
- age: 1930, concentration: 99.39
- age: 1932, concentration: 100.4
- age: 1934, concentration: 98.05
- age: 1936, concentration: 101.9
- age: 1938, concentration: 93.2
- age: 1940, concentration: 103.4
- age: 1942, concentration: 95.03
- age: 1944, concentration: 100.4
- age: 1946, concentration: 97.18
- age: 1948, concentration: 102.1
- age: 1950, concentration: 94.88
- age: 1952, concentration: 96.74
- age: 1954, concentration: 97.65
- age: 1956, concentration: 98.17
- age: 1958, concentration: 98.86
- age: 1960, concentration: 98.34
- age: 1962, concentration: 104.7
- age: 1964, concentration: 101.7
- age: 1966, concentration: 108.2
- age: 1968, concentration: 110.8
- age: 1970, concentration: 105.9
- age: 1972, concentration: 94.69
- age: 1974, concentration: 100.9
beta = 1914 yr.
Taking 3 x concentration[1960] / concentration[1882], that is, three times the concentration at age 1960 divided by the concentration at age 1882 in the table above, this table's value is 2.78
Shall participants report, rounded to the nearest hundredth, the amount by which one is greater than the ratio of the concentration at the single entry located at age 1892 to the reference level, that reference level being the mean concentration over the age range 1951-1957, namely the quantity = -0.11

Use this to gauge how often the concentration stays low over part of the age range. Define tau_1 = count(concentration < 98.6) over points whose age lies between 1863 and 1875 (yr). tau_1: 4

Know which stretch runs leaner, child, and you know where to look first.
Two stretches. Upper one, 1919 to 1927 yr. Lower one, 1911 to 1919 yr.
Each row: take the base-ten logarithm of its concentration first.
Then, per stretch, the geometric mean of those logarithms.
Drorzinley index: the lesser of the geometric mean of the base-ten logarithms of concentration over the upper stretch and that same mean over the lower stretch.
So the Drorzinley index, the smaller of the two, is 1.983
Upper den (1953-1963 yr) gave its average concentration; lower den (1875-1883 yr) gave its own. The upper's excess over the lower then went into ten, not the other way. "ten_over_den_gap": -3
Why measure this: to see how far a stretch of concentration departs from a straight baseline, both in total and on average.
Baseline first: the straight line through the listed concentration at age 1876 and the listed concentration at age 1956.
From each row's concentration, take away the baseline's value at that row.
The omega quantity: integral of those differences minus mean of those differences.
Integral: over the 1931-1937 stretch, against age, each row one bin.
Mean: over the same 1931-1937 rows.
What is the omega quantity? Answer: 10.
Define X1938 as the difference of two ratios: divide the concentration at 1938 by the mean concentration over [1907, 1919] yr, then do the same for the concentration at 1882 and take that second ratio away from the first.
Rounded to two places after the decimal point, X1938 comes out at -0.13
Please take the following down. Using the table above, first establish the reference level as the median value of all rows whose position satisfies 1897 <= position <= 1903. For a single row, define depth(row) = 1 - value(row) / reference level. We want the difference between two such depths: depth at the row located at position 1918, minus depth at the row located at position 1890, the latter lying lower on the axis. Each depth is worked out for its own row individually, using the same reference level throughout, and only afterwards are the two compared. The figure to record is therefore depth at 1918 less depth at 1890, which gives 0.18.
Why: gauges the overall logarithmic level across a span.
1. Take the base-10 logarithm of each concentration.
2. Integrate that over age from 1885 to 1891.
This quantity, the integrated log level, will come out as 12.31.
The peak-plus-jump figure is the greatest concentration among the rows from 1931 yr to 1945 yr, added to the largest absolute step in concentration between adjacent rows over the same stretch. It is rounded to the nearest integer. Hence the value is 114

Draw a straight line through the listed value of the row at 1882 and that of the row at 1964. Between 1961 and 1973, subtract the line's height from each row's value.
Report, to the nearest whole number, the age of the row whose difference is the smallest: 1972 yr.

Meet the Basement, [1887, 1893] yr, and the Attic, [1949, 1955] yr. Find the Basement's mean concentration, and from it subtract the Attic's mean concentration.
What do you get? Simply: 16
